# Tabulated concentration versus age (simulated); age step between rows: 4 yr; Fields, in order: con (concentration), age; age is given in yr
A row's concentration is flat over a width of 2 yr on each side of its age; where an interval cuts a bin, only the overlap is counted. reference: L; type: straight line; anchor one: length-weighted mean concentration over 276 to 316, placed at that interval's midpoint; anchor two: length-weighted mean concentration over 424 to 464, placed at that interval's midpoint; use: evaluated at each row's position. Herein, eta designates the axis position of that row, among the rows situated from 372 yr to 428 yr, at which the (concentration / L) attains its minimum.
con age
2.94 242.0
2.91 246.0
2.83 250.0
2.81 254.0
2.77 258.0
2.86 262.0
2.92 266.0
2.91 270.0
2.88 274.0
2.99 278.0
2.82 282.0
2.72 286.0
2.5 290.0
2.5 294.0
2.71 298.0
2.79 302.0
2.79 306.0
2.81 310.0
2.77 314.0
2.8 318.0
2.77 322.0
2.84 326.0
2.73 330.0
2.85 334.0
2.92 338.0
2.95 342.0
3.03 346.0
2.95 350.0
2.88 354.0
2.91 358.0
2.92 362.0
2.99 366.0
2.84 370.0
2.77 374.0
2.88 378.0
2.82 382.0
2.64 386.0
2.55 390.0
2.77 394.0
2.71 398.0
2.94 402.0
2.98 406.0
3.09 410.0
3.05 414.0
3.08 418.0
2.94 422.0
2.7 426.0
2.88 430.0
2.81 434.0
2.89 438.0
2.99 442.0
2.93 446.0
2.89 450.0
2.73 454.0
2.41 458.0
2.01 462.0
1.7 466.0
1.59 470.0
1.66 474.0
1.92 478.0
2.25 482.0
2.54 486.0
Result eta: 390.0 yr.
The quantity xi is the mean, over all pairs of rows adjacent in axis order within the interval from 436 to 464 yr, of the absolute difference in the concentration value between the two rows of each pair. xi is 0.18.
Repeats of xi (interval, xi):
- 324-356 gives 0.08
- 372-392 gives 0.11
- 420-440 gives 0.14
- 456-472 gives 0.27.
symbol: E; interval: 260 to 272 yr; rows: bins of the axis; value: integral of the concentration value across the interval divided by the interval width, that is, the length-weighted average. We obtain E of 2.90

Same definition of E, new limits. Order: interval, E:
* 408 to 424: 3.04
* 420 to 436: 2.83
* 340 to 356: 2.95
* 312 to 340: 2.81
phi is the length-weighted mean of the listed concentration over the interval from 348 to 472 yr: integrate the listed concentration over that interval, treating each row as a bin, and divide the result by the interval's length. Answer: 2.75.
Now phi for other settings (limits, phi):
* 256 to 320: 2.78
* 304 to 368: 2.87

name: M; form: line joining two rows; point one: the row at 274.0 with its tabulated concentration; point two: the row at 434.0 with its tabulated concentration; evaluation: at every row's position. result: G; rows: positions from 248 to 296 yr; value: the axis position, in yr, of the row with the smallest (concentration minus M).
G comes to 290.0 yr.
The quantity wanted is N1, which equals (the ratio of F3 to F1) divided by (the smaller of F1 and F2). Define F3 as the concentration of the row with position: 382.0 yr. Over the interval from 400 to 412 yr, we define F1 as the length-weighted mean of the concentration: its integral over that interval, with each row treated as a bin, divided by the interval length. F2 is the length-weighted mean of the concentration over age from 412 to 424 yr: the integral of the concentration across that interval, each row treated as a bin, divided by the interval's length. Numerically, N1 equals 0.31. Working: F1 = 3.00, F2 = 3.02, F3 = 2.82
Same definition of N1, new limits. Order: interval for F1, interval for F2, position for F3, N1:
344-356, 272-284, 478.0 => 0.22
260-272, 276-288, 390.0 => 0.31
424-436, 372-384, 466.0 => 0.22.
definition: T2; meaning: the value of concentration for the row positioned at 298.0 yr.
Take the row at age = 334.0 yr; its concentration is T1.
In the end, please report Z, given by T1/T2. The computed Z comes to 1.05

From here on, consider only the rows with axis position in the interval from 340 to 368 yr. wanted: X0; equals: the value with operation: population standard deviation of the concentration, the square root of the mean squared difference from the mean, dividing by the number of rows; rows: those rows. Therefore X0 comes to 0.05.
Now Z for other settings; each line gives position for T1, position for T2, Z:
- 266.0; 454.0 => 1.07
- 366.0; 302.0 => 1.07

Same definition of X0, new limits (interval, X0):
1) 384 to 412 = 0.18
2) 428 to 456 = 0.08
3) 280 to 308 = 0.13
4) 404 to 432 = 0.13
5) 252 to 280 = 0.07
